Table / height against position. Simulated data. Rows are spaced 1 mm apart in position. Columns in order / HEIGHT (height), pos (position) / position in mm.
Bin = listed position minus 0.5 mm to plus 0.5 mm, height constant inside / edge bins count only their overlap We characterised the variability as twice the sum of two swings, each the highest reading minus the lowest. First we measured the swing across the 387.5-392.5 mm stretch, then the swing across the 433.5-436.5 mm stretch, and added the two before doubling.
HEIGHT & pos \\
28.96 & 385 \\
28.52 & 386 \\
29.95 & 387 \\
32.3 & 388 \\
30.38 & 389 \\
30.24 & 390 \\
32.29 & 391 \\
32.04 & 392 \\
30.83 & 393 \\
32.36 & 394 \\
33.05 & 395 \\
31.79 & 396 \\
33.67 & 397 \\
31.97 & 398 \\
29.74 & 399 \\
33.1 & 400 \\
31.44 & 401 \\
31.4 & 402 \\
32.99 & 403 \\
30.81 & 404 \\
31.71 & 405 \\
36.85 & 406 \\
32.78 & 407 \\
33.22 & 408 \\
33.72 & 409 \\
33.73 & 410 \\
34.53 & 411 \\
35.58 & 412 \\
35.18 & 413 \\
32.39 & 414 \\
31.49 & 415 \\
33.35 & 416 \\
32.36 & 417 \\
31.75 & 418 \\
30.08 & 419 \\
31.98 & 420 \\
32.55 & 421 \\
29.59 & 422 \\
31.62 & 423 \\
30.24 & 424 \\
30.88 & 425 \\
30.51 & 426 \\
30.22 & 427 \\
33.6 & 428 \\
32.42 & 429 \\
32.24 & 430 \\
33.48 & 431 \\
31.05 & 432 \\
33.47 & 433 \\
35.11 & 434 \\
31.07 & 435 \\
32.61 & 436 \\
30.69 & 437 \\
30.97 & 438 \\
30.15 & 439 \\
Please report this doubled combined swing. 12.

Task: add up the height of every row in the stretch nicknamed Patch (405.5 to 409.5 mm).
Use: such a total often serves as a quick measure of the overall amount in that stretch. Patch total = 137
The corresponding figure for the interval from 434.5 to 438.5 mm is 125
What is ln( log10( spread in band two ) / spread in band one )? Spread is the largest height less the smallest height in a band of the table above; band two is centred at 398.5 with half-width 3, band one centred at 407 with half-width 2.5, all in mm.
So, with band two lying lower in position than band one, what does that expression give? -2.16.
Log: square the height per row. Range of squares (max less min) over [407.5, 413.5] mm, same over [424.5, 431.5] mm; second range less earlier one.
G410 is 53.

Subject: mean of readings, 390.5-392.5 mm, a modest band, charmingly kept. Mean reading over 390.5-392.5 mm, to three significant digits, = 32.2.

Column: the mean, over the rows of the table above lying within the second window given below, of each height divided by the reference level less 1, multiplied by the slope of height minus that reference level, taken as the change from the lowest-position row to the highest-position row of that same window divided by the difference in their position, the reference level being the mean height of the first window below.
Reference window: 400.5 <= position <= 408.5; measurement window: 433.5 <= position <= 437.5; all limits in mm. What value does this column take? 0.013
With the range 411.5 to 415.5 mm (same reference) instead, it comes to -0.042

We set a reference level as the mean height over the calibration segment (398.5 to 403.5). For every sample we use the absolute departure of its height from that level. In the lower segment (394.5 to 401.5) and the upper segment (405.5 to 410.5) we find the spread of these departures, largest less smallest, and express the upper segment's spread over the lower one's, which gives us 2.1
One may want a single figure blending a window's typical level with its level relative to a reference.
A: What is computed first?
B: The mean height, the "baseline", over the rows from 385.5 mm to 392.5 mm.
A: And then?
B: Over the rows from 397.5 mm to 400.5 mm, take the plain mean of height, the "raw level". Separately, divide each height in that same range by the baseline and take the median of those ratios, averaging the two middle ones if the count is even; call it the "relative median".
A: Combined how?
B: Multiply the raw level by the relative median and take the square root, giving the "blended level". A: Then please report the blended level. 5.73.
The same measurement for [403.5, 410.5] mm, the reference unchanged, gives 5.99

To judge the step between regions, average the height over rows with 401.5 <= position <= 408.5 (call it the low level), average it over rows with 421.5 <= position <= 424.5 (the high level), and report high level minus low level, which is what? -2.3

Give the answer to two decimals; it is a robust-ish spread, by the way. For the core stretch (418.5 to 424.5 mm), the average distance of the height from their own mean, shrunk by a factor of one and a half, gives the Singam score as 0.69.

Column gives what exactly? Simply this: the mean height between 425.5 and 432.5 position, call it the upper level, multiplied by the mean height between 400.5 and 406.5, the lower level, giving 1039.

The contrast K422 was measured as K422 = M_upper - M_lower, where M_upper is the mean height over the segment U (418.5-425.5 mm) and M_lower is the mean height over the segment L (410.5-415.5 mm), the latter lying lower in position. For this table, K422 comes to -2.8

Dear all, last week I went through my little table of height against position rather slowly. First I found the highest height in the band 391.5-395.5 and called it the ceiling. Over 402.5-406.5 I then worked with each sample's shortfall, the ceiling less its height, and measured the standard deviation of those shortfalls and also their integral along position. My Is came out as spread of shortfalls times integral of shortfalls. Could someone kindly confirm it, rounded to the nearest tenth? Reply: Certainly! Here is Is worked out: -0.4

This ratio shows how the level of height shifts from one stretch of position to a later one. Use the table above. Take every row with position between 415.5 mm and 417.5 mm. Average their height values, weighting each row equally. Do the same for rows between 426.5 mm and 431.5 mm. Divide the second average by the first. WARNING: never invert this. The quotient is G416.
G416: 0.99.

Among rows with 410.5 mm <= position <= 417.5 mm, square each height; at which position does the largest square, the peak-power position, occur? 412 mm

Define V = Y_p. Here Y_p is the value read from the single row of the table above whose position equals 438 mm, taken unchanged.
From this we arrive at 30.97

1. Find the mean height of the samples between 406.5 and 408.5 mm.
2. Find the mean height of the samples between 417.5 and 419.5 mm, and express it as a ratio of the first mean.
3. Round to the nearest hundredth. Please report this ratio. 0.94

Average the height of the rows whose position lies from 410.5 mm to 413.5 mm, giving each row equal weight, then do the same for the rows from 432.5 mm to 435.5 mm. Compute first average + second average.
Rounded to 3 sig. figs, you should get 68.3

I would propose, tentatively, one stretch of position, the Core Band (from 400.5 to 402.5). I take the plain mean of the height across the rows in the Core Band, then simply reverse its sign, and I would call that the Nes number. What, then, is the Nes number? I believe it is -31.4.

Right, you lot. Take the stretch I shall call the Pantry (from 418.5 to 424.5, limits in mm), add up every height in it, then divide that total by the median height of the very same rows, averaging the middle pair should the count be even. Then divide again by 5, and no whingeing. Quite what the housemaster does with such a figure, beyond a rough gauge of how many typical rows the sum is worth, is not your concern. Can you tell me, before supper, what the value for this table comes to 1.20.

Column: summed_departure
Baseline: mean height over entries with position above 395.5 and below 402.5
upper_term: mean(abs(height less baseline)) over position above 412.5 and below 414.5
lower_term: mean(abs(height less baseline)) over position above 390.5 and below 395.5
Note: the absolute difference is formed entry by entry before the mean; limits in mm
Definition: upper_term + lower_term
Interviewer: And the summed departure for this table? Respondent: 2.6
